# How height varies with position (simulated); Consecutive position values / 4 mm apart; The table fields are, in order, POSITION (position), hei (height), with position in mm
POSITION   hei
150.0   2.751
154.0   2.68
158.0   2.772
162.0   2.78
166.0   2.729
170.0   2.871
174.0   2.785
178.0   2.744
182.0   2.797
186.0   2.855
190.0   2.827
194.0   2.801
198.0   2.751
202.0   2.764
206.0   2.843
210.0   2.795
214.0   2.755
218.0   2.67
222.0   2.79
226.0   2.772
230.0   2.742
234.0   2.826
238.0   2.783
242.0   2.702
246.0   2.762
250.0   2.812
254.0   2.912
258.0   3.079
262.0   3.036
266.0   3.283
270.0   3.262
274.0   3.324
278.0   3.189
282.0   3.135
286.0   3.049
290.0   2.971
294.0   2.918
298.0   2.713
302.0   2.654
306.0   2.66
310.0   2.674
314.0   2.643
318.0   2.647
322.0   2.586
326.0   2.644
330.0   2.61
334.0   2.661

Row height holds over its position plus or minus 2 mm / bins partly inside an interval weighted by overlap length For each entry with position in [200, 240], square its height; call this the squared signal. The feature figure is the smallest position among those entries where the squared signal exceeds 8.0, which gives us 206.0 mm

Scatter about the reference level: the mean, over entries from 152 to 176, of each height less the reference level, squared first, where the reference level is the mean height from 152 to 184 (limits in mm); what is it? 0.0034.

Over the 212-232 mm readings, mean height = 2.75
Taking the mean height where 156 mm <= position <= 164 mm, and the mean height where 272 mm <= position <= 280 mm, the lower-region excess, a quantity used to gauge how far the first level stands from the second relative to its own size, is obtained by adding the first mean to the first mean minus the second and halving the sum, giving 1.15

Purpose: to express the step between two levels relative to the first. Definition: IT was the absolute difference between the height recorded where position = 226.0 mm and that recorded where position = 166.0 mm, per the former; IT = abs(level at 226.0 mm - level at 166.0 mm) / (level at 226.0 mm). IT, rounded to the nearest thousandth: 0.016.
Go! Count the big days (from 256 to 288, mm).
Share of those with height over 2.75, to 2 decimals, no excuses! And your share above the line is 1.00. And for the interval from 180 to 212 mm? 1.00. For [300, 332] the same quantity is 0.00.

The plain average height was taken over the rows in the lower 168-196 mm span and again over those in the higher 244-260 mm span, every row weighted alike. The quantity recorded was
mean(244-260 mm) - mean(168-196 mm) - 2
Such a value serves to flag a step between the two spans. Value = -1.92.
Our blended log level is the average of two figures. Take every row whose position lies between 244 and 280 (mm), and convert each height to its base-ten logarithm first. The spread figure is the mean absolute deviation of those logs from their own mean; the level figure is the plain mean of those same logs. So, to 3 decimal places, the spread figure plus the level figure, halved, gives 0.256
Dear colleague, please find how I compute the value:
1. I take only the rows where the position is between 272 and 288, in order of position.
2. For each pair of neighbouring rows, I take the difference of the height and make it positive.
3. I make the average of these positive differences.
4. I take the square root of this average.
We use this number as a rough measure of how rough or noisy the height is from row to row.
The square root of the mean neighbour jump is 0.30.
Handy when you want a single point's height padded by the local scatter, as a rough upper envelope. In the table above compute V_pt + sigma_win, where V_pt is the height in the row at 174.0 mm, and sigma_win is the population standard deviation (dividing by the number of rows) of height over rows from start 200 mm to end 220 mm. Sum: 2.84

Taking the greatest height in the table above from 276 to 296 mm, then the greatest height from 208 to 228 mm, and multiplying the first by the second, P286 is 8.91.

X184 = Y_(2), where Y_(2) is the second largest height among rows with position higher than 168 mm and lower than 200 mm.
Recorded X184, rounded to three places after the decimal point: 2.855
